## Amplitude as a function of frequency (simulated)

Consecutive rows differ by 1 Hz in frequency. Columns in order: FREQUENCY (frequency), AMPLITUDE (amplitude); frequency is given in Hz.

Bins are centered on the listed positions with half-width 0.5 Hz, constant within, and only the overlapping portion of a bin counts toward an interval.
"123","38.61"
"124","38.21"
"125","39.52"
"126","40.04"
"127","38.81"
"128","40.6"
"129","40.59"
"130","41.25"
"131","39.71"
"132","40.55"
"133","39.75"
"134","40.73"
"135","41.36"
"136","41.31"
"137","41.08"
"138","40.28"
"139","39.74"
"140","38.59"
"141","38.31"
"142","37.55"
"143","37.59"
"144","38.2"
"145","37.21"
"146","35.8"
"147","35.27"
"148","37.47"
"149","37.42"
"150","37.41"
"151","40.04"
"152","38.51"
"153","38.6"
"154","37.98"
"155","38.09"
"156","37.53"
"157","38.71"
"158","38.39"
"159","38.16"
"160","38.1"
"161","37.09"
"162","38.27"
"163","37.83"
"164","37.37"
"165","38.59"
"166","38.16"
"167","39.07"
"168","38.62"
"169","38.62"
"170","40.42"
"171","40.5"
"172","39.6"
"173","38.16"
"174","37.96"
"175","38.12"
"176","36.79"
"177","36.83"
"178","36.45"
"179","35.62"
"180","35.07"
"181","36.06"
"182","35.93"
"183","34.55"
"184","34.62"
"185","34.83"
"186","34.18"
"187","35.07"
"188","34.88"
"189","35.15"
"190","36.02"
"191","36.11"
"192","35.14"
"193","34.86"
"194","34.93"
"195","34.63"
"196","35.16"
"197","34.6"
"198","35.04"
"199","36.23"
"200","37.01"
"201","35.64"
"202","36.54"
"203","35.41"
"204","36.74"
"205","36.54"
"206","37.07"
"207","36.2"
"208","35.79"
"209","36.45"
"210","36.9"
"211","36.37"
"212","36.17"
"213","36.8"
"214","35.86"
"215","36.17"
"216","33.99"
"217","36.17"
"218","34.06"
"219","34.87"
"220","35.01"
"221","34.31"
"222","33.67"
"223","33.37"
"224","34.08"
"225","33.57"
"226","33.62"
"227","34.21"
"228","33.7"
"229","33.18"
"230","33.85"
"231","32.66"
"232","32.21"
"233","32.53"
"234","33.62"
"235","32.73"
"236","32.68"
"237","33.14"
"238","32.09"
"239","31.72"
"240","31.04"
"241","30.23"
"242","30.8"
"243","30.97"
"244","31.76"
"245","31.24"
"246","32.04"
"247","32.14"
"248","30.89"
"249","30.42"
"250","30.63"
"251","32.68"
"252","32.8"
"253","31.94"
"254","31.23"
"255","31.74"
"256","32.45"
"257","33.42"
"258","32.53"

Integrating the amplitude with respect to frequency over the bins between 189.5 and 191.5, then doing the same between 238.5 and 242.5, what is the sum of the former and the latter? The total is 196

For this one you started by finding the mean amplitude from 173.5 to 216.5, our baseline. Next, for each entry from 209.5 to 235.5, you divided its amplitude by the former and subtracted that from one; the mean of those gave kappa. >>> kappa 0.04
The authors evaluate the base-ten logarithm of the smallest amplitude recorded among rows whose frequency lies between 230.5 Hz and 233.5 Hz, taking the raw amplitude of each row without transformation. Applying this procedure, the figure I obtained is 1.51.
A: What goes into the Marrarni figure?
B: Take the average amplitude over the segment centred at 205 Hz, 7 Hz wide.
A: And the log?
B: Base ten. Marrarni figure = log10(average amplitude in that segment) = 1.56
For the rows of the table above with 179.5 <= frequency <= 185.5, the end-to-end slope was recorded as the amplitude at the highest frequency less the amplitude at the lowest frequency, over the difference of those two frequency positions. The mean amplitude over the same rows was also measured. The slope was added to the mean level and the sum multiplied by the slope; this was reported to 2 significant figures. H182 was -1.7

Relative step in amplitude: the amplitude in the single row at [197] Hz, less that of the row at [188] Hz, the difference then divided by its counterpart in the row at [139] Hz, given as -0.01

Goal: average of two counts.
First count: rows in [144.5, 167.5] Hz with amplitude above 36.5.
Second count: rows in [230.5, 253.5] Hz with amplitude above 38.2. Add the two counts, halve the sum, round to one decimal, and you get 10.5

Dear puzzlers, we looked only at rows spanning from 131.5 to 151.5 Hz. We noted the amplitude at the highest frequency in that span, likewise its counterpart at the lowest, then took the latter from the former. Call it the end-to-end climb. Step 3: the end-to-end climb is -1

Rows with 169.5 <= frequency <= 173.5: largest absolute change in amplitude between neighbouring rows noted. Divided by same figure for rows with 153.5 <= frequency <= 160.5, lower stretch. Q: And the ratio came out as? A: 1.2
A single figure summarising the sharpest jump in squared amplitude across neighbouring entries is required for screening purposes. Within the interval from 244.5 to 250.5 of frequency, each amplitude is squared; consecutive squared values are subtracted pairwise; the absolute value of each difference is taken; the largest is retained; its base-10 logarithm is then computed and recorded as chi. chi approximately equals 1.9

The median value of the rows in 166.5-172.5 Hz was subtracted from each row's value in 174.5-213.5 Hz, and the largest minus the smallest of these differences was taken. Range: 3.9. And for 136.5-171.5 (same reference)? 5.8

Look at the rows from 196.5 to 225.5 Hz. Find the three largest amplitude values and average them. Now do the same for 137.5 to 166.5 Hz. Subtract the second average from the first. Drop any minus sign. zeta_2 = 3.0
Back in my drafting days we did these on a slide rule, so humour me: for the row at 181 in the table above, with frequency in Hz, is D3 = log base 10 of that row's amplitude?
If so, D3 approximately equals 1.557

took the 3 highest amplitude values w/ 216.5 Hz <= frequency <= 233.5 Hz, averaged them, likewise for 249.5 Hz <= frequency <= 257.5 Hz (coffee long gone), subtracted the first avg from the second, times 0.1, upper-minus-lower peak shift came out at -0.24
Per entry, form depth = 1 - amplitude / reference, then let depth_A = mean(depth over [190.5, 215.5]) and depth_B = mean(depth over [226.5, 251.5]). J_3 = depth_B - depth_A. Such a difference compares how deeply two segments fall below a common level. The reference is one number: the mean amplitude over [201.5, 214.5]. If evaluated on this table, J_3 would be 0.10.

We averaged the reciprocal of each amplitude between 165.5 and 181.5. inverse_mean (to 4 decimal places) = 0.0264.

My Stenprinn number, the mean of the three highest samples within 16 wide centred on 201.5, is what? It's 36.9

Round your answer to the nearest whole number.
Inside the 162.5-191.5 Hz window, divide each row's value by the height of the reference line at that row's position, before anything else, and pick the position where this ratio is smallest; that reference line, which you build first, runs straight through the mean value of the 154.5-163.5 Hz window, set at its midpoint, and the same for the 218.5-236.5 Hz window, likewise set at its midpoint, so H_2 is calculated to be 186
